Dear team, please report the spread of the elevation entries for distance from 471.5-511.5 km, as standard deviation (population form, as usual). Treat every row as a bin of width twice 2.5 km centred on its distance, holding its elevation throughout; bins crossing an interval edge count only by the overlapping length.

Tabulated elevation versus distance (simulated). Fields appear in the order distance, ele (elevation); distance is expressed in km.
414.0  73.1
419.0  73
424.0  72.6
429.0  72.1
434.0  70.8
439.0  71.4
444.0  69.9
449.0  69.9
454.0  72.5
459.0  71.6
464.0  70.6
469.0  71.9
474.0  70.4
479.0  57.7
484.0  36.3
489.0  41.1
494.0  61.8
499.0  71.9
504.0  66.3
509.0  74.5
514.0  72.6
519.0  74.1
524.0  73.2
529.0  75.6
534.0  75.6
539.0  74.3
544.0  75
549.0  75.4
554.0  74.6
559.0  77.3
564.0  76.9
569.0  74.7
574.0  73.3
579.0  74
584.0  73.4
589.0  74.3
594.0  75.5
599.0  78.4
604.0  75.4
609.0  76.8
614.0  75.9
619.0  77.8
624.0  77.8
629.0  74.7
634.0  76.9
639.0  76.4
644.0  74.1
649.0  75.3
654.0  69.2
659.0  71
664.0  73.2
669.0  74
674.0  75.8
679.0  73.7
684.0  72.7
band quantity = 13.4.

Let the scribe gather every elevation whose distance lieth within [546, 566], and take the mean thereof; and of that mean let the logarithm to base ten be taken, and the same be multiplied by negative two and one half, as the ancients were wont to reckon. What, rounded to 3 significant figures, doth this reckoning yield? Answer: -4.70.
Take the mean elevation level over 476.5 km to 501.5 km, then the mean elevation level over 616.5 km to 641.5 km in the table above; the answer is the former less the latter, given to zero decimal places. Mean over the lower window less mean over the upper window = -23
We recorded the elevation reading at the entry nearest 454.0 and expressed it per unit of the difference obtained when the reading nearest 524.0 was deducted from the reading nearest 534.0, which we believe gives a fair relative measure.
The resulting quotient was 30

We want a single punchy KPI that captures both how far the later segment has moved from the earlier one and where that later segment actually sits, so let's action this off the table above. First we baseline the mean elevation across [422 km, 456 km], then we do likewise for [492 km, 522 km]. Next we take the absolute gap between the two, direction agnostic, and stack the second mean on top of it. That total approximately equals 71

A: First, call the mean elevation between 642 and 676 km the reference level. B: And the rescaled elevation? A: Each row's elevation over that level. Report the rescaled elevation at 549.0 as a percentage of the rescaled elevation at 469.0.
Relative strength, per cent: 105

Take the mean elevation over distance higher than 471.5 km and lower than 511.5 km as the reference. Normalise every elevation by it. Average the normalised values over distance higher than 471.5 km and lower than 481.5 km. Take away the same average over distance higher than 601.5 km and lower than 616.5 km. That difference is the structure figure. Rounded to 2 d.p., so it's -0.20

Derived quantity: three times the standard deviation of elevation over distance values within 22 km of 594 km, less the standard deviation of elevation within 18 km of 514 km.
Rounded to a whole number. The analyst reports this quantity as 2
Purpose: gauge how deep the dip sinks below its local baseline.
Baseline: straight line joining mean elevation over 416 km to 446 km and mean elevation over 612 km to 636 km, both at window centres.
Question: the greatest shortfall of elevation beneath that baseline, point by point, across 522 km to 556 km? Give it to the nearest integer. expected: 1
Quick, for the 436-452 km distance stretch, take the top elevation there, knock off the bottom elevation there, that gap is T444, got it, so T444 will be 1.5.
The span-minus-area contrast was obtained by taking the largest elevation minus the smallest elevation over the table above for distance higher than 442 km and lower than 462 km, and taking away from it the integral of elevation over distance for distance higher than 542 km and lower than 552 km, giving -749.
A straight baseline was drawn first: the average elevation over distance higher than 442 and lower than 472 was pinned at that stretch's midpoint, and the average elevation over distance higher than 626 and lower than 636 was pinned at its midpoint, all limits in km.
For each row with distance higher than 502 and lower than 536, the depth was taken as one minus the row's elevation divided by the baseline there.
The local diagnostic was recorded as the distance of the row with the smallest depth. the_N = 529.0 km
